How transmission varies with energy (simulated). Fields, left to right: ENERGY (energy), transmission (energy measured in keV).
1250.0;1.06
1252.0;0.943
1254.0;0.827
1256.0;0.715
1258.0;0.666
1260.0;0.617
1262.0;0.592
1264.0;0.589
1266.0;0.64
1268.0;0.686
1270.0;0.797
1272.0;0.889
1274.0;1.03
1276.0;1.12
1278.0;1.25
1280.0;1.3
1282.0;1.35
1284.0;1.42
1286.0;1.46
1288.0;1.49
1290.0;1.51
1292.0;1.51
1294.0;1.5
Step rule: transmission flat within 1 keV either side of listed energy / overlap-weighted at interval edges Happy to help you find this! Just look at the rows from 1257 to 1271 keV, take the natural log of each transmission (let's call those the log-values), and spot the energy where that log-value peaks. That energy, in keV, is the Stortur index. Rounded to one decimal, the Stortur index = 1270.0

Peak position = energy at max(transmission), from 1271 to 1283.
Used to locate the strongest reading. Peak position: 1282.0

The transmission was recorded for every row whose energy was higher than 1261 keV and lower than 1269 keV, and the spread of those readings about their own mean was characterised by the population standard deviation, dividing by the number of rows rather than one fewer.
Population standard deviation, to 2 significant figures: 0.040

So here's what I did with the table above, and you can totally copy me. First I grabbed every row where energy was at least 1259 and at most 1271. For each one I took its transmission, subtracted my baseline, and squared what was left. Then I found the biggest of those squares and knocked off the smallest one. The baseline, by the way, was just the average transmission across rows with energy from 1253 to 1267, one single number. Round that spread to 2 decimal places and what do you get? 0.02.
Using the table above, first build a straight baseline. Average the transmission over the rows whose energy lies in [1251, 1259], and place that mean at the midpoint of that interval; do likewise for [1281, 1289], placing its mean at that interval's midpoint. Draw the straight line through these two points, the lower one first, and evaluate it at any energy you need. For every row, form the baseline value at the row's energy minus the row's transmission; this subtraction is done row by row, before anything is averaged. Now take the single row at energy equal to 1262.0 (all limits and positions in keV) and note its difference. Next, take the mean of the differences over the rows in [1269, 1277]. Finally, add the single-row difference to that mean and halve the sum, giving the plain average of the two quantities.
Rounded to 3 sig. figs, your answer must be 0.280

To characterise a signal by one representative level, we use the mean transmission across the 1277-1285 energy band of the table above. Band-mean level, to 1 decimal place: 1.3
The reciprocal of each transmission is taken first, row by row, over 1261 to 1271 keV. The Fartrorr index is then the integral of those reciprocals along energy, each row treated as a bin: 15.3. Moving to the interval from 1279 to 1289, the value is 7.1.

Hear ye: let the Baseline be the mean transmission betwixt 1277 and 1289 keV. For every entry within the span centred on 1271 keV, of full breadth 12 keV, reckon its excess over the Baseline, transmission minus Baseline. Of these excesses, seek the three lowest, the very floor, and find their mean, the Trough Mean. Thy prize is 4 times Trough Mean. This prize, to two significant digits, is -2.7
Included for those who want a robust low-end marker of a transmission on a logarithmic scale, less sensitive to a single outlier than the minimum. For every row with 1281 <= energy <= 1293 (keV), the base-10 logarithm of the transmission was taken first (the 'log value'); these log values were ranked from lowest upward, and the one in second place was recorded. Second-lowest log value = 0.15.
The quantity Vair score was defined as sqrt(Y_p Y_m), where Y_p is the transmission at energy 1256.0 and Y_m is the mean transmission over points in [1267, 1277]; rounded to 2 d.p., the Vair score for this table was 0.80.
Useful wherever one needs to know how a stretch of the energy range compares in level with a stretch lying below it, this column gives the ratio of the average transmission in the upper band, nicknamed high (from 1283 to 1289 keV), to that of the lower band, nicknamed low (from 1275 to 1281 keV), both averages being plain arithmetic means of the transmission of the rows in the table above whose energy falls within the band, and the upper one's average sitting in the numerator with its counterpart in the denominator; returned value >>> 1.19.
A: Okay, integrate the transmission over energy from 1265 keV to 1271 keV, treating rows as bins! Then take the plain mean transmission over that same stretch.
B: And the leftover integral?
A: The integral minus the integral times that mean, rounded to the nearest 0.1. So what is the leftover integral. 1.2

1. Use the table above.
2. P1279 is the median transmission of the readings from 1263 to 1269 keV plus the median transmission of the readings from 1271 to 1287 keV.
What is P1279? 1.9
